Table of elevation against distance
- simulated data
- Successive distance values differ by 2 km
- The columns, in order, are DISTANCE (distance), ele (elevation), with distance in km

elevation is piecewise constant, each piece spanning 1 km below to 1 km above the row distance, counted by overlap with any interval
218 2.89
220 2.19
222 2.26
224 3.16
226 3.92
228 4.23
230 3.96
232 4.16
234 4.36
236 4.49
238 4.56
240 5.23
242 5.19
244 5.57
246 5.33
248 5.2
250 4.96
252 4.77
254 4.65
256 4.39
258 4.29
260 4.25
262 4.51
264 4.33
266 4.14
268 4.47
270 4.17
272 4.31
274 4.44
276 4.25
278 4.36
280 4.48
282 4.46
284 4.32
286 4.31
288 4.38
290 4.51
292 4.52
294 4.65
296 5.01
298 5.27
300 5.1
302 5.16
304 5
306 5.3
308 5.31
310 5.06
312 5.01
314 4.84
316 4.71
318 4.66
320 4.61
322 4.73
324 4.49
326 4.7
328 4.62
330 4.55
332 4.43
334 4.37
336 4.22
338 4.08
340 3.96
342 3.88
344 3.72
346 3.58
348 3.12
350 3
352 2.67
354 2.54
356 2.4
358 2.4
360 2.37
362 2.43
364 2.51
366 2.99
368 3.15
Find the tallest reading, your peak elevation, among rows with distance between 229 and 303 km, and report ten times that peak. 55.7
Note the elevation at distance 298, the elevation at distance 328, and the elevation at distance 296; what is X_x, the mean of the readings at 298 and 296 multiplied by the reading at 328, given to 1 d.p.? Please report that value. 23.7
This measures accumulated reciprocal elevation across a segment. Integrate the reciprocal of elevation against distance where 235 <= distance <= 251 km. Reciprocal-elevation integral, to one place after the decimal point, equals 3.2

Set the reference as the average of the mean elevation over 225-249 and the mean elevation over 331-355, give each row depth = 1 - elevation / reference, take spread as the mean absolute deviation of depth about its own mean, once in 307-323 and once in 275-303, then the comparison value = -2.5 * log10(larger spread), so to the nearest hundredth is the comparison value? 2.88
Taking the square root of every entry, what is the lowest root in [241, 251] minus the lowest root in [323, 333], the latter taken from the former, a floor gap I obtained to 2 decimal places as 0.12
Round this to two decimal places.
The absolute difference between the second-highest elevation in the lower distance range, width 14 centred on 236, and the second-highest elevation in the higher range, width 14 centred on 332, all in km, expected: 0.57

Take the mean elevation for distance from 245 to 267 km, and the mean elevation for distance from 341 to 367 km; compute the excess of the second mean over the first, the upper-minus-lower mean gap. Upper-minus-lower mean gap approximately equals -1.73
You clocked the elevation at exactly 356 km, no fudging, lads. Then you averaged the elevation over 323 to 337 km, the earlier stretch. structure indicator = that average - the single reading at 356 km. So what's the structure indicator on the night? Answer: 2.1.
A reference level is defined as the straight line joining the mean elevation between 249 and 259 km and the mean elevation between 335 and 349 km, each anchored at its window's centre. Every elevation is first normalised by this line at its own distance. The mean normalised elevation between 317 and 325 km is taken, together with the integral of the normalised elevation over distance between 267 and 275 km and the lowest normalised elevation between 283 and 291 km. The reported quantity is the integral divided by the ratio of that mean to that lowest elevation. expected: 6.7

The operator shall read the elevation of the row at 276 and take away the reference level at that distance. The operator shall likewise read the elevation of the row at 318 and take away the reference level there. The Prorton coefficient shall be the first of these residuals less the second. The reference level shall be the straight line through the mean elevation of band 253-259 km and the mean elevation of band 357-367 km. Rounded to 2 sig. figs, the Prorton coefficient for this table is -1.2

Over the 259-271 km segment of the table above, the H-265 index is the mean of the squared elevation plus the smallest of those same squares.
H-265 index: 36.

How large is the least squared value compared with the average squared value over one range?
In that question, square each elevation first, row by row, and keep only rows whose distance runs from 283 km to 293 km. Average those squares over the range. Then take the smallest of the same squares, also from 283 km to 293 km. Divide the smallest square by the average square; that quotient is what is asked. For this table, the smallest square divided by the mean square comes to 0.96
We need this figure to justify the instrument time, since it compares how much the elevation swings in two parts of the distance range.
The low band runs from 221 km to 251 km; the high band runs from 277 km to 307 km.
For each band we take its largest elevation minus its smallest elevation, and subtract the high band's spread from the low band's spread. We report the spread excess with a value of 2.3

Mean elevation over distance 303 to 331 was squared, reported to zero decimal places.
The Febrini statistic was 23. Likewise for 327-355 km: 14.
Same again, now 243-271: 22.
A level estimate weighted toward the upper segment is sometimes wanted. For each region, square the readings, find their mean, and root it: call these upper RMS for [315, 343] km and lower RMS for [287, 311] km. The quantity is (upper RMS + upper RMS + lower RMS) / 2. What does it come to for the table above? 6.91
